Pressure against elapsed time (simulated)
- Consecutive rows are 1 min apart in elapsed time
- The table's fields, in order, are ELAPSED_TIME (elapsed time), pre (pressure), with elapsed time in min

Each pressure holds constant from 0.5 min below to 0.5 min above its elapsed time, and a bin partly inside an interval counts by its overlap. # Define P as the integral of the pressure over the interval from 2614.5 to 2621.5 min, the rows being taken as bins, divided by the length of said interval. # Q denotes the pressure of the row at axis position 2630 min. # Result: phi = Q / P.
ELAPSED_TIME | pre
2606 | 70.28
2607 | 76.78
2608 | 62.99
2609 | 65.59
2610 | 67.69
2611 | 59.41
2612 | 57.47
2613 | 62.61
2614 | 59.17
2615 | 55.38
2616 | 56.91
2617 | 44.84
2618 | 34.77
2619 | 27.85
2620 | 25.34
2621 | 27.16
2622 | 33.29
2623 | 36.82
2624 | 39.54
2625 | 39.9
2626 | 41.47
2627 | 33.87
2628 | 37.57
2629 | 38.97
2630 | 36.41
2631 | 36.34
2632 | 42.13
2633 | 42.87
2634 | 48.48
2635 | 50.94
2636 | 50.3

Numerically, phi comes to 0.94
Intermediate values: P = 39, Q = 36.41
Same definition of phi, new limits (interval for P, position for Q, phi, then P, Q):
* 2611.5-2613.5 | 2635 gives 0.85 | 60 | 50.94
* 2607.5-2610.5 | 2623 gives 0.56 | 65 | 36.82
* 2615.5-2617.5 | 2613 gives 1.23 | 51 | 62.61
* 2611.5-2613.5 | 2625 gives 0.66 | 60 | 39.9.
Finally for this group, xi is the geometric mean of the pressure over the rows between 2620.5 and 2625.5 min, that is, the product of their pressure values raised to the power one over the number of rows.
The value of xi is 35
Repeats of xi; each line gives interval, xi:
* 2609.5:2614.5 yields 61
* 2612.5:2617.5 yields 55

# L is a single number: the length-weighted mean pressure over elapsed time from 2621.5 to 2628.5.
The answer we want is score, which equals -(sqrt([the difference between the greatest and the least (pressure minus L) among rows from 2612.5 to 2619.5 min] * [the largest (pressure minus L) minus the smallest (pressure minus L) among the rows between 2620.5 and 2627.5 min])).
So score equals -22.3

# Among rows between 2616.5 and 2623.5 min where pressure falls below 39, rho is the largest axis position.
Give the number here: 2623 min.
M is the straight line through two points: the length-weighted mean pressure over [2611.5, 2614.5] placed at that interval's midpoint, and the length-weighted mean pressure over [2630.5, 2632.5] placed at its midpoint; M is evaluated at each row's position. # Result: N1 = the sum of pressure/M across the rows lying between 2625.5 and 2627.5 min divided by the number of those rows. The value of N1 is 0.84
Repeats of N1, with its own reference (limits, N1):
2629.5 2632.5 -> 0.96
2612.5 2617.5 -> 0.97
